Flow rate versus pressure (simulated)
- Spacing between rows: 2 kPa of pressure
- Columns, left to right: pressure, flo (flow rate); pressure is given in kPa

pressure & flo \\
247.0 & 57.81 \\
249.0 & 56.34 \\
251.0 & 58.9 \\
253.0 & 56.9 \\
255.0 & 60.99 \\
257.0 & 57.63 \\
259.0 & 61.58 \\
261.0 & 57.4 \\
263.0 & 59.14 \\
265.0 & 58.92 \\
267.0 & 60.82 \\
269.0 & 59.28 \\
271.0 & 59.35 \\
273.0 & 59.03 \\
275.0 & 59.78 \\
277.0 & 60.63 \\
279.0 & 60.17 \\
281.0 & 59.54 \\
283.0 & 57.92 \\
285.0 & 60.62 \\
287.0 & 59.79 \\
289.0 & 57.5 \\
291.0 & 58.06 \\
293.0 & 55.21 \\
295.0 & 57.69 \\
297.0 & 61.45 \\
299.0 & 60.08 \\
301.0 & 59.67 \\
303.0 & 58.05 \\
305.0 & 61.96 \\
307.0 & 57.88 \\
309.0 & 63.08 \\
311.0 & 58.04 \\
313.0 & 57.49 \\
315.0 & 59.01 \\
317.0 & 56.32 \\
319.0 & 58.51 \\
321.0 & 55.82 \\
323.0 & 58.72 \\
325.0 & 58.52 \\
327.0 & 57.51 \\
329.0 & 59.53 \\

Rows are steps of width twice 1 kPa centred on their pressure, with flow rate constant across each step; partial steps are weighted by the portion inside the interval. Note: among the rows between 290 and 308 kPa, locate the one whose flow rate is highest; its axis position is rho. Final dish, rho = 305.0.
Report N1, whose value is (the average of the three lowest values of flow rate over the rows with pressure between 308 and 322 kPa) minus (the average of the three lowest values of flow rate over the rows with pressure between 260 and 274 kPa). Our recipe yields -1.9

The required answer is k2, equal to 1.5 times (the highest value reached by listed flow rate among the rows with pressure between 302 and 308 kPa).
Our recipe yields 92.9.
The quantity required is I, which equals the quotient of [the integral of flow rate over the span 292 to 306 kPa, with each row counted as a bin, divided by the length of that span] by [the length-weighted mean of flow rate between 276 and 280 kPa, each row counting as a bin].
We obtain 0.979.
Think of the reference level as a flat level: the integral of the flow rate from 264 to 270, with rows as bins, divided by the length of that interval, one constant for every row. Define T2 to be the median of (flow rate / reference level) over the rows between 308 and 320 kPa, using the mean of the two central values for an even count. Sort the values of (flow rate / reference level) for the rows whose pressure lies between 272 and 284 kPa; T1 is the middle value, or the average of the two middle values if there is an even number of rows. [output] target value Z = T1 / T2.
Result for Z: 1.02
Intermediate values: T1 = 1.000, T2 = 0.977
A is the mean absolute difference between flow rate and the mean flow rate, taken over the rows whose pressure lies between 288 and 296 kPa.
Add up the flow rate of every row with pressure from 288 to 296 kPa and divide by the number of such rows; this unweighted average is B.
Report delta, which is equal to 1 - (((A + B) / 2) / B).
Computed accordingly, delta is 0.492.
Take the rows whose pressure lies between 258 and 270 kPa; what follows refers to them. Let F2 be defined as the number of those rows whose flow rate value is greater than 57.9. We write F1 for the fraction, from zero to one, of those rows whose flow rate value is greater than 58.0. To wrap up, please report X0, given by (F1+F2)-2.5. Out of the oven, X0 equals 3.3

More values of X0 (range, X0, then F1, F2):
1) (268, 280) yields 4.5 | 1.0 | 6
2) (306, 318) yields 1.0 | 0.5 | 3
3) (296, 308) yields 3.3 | 0.8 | 5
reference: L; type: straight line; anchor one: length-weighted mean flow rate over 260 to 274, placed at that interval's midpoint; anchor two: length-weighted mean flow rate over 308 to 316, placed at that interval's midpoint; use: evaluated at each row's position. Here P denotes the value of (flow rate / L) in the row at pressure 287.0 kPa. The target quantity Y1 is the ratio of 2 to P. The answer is 1.98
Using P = 1.01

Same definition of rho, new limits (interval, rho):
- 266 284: 267.0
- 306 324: 309.0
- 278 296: 285.0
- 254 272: 259.0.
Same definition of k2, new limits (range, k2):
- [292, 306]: 92.9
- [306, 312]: 94.6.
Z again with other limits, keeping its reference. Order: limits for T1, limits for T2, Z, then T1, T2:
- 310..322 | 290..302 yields 0.98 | 0.968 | 0.986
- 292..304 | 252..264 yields 1.01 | 0.986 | 0.978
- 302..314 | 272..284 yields 0.97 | 0.973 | 1.000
